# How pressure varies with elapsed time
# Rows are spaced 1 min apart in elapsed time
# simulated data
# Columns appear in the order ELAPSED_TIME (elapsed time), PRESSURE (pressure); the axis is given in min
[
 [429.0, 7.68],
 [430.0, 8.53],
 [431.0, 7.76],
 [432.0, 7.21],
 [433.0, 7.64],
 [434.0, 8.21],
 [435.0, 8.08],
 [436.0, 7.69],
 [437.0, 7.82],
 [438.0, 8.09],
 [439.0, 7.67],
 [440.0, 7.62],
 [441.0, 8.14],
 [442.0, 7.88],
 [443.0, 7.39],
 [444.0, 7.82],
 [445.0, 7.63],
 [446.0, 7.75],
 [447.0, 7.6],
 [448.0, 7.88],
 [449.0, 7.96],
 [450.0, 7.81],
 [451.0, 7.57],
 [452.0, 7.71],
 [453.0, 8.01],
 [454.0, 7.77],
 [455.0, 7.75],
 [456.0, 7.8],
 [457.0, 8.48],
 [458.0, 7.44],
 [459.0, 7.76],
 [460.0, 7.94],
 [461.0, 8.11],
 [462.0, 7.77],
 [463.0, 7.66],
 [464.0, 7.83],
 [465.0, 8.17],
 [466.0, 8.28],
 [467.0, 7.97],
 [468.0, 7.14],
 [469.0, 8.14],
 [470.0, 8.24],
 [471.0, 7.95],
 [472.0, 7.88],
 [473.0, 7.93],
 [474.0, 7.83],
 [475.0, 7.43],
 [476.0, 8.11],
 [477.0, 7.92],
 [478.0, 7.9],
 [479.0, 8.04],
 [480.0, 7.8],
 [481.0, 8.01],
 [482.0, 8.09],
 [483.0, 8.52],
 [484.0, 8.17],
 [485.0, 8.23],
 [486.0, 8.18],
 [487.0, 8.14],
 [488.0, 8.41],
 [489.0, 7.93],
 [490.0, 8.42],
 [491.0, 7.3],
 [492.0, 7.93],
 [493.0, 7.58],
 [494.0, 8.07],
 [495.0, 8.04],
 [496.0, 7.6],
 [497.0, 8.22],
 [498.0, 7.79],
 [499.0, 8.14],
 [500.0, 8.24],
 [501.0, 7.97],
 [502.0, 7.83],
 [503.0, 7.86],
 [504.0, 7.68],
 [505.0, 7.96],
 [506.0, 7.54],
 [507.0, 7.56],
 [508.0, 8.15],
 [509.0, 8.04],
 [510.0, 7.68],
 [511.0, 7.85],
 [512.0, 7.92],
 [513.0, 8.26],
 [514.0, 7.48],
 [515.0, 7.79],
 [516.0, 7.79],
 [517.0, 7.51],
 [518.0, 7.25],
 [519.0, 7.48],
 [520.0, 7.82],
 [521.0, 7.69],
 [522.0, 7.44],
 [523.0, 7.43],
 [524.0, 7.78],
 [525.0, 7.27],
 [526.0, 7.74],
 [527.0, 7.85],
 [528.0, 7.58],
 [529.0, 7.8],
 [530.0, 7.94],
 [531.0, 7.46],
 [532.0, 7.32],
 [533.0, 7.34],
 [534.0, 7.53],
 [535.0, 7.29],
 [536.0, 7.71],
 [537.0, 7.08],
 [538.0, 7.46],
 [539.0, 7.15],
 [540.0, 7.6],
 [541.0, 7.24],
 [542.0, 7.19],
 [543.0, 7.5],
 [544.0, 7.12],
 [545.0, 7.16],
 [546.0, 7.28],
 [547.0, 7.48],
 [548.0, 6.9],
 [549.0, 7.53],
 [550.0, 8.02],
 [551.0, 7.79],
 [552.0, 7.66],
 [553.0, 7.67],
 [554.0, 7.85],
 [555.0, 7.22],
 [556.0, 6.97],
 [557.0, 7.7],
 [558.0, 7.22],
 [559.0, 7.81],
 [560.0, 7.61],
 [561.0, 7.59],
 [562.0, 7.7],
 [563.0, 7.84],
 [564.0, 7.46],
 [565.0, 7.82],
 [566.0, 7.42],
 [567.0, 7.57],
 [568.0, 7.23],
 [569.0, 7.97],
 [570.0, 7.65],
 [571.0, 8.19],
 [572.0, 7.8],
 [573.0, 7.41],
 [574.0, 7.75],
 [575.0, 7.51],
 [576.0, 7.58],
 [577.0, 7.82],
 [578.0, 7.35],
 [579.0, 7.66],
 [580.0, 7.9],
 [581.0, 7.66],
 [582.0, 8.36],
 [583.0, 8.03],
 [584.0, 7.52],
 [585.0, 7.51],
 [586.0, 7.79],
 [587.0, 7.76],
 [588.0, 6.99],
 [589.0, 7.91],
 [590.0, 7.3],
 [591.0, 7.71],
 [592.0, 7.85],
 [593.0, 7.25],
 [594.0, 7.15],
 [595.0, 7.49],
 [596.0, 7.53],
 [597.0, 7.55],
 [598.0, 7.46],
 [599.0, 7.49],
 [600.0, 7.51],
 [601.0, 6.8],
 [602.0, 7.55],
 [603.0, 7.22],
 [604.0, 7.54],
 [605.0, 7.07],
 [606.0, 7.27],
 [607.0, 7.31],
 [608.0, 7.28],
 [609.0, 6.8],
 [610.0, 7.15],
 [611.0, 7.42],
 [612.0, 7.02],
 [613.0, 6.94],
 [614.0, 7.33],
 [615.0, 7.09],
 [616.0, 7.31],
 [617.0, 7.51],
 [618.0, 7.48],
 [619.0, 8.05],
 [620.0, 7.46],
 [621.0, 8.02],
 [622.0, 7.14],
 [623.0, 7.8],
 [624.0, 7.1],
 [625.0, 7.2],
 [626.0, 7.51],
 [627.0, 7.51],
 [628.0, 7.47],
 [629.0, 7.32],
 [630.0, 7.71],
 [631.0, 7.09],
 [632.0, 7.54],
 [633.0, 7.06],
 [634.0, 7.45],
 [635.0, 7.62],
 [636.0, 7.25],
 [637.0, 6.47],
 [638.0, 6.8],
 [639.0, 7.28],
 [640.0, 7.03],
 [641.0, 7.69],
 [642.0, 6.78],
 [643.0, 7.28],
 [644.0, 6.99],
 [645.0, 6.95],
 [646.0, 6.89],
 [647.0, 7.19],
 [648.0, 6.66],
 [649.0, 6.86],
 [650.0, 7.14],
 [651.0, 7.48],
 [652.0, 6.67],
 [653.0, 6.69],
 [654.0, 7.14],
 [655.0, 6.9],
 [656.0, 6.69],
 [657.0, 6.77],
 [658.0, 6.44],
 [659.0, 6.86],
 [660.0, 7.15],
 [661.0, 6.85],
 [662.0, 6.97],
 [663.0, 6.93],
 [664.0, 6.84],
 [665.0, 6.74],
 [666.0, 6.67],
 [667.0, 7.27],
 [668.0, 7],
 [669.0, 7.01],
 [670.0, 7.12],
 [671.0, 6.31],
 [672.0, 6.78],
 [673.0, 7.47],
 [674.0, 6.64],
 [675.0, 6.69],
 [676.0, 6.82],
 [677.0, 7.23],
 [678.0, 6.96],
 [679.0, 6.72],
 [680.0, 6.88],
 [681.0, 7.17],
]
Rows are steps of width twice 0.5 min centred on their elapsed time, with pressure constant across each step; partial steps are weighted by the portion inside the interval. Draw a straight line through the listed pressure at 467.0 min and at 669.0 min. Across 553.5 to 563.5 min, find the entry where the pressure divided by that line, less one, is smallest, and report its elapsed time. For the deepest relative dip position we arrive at 556.0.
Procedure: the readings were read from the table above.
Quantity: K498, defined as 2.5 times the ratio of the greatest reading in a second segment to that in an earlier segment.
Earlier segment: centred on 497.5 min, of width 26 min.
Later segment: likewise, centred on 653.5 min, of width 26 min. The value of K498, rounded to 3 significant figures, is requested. 2.28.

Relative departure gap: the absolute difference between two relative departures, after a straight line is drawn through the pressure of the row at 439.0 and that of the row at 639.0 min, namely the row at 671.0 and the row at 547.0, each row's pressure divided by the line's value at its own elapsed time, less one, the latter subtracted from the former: 0.13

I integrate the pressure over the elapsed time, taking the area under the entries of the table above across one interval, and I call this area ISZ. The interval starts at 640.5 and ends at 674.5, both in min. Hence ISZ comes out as 236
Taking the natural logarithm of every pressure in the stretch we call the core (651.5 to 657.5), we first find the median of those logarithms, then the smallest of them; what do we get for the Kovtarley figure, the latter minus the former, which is -0.01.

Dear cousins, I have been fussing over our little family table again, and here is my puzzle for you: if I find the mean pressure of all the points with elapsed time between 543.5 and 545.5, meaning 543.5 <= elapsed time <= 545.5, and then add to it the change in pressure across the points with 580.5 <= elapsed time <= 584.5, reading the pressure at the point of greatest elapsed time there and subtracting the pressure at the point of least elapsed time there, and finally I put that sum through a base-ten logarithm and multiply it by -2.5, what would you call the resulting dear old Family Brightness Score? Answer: -2.11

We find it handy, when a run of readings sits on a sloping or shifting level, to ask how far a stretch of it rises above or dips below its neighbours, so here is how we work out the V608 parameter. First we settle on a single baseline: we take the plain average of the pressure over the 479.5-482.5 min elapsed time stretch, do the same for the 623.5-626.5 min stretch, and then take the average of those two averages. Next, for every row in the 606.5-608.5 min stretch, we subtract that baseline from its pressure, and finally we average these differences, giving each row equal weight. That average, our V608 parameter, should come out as -0.32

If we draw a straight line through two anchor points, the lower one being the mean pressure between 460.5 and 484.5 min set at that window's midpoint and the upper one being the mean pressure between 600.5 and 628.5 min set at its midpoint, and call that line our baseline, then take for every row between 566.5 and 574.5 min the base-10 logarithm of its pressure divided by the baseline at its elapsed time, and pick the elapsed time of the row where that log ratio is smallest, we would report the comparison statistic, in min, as 568.0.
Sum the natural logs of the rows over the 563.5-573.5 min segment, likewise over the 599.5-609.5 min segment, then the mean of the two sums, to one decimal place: 20.1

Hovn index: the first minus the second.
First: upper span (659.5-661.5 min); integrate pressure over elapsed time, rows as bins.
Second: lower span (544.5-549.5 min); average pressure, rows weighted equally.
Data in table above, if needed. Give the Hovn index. 7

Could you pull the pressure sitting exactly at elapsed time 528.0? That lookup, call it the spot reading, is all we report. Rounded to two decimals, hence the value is 7.58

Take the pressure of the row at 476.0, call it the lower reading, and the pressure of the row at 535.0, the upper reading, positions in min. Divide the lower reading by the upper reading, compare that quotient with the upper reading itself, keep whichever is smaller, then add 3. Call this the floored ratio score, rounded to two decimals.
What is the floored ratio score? 4.11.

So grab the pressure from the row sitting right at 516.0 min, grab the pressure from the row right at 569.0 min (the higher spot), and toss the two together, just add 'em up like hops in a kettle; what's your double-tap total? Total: 15.8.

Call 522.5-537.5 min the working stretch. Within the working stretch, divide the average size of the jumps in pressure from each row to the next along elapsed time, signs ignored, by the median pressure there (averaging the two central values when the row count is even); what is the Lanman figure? 0.0397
